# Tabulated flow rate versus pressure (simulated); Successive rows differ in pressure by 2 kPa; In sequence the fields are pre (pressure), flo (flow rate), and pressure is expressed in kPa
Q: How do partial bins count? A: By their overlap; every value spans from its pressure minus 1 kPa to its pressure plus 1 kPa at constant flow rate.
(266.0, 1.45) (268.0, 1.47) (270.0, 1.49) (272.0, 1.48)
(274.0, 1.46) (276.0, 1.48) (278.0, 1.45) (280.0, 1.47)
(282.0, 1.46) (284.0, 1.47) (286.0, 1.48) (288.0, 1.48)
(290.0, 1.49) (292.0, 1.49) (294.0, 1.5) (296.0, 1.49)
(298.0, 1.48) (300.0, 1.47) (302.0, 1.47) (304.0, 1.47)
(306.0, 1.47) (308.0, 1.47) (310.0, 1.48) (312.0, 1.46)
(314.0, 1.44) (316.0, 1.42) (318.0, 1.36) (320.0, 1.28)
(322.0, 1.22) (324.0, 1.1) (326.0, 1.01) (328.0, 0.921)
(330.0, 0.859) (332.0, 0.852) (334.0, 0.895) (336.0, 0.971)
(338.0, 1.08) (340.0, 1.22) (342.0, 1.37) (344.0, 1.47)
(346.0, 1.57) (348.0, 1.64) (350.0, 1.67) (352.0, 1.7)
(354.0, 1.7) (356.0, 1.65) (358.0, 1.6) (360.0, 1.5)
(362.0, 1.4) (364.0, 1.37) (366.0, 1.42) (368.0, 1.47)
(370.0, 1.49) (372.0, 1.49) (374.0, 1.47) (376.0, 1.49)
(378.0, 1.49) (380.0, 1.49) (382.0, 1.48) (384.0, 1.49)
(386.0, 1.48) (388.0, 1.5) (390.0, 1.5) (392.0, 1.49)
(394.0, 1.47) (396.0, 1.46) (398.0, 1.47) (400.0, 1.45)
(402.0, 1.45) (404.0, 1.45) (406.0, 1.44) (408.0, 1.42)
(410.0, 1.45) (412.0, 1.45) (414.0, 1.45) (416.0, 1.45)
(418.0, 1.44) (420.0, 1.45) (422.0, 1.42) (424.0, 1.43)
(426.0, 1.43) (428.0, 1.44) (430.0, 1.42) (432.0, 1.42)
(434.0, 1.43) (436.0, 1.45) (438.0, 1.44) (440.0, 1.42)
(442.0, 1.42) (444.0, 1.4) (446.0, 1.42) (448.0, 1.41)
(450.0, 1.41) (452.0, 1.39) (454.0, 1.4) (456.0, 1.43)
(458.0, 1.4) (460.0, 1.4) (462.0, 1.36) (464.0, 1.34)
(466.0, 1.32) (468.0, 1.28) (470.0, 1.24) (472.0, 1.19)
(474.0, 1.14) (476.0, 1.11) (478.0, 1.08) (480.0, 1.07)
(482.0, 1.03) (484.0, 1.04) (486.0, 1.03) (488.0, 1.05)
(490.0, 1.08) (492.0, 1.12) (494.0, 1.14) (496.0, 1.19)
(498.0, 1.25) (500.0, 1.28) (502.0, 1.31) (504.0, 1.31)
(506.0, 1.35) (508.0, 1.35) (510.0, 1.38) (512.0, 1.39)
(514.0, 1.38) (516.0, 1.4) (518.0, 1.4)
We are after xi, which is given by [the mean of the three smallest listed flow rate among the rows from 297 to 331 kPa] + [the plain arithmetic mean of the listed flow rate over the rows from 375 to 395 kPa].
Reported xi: 2.42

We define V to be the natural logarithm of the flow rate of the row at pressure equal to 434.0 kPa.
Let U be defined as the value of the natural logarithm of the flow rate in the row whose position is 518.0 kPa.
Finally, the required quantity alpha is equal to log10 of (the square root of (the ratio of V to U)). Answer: 0.01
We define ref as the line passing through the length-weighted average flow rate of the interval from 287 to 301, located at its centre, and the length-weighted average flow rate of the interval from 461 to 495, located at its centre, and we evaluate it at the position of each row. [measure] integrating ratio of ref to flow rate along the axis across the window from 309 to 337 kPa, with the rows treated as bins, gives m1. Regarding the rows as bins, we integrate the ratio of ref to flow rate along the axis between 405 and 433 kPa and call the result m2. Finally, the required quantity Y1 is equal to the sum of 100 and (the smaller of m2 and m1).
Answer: 125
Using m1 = 36.0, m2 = 24.6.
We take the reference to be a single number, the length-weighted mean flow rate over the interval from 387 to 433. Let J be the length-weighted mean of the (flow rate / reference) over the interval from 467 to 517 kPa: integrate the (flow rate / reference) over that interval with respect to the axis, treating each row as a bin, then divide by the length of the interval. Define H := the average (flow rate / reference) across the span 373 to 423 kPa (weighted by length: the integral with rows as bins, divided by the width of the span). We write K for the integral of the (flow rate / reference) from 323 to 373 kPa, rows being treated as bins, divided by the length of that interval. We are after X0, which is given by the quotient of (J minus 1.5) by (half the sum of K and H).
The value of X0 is -0.691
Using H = 1.01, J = 0.83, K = 0.92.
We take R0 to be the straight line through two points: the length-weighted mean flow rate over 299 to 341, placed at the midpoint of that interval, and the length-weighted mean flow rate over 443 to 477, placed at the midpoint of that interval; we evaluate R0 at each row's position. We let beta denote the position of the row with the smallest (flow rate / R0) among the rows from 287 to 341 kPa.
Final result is 332.0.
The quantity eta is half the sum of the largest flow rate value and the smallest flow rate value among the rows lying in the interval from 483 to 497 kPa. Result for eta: 1.11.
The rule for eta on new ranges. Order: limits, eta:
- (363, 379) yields 1.43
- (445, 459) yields 1.41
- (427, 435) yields 1.43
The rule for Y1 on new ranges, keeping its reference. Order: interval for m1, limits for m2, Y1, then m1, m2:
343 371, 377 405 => 125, 25.0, 24.9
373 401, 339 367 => 125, 24.9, 25.7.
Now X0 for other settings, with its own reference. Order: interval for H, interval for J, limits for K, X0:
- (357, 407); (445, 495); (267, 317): -0.638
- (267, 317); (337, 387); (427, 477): -0.485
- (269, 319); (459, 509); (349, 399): -0.653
